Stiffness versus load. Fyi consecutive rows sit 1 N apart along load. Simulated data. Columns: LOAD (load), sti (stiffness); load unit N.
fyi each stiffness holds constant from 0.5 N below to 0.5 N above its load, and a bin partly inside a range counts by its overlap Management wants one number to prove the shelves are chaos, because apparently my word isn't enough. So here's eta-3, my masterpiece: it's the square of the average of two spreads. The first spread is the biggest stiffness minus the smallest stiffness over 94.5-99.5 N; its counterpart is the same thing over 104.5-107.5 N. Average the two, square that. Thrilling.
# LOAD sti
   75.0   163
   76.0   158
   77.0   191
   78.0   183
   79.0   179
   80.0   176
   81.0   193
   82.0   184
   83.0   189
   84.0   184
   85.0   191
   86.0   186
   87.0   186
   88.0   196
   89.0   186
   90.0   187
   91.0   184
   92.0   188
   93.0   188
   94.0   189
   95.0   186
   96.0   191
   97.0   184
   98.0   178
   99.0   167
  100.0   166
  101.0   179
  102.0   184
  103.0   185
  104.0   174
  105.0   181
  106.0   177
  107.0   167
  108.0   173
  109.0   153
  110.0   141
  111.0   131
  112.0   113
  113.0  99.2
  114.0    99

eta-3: 361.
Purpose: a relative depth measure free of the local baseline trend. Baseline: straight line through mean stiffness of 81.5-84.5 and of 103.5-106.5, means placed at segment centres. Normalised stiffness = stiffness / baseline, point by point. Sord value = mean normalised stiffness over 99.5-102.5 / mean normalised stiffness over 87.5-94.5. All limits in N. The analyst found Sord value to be 0.96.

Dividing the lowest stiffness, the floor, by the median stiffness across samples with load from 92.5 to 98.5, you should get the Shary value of 0.95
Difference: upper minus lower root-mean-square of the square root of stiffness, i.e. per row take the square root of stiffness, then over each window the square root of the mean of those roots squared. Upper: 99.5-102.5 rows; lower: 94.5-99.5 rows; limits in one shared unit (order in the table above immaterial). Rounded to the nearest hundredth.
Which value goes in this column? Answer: -0.18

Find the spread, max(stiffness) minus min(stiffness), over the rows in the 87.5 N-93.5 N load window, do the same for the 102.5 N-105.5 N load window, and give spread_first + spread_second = 23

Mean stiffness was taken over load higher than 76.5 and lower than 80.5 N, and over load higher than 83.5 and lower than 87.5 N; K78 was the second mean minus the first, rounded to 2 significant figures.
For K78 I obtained 4.5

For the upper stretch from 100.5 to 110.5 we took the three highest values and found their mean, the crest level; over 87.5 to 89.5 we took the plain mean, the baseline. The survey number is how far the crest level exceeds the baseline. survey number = -7.7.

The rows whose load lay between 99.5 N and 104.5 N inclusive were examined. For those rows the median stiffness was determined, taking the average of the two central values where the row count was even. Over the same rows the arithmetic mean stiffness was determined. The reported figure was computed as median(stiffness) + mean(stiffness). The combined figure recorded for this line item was 357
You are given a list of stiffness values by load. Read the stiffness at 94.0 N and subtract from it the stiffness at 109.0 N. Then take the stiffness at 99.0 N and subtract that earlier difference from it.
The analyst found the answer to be 131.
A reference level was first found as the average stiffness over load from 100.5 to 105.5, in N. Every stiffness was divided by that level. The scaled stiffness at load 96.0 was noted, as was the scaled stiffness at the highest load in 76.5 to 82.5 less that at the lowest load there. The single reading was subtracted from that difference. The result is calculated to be -1.10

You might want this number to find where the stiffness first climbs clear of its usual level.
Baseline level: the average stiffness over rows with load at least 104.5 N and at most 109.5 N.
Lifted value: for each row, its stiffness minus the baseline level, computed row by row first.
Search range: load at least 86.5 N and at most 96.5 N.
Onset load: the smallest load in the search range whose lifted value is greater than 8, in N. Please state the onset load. 87.0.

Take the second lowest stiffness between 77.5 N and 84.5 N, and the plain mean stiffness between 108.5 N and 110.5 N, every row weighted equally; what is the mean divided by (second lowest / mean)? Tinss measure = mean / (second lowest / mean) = 121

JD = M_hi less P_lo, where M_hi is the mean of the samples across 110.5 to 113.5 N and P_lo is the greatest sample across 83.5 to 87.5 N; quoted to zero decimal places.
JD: -77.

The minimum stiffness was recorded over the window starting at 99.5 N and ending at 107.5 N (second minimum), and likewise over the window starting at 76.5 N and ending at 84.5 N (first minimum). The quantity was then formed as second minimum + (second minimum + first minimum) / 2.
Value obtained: 337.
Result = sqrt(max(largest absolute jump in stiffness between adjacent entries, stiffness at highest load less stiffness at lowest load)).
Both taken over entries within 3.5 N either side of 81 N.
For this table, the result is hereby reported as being 4.1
